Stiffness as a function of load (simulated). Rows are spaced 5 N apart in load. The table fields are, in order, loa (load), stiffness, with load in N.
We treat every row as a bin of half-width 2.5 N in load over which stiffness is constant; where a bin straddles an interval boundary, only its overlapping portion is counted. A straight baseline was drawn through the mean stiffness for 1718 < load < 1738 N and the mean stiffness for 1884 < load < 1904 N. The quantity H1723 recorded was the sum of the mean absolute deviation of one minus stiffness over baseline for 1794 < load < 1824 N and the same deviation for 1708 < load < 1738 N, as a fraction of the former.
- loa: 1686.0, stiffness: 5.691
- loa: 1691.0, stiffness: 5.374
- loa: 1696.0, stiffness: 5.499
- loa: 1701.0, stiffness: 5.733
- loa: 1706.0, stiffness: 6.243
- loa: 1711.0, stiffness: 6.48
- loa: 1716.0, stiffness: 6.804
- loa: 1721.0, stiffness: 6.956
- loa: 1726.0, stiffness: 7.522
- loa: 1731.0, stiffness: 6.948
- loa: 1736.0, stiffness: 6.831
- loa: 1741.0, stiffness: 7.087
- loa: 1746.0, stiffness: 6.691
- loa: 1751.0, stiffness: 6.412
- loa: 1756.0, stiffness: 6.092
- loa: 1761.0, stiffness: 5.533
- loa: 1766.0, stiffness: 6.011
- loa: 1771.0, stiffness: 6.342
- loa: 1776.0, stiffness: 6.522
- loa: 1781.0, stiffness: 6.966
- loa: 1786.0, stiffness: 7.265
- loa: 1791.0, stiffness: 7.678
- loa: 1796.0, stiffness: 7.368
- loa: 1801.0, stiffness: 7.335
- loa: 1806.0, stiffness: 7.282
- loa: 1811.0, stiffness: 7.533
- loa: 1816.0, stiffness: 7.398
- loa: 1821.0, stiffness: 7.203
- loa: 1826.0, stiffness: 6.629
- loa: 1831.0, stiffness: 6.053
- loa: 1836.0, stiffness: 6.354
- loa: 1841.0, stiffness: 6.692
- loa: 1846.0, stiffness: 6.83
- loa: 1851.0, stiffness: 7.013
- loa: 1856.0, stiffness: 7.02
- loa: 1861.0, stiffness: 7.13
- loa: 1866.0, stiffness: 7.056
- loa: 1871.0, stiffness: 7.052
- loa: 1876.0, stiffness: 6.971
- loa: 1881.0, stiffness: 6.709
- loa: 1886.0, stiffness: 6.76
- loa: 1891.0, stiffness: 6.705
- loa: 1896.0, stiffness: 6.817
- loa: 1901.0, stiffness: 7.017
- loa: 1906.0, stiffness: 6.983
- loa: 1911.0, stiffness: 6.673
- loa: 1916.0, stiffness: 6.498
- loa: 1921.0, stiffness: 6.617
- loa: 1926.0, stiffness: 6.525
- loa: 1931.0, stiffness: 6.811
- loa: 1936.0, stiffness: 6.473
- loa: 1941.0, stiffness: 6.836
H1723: 3.7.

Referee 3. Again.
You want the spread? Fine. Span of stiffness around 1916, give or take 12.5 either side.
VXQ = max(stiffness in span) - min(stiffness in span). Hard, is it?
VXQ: 0.5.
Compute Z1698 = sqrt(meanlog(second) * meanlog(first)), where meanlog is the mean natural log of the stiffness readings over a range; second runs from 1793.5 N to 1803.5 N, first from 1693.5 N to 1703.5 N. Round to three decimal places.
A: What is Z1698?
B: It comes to 1.855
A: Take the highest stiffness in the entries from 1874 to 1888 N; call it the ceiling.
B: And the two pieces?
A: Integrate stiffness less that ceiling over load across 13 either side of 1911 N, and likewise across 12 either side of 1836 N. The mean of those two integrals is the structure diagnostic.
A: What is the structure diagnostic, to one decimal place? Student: -8.4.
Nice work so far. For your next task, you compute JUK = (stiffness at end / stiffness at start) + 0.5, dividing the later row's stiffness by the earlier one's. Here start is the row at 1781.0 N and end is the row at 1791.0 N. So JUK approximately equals 1.60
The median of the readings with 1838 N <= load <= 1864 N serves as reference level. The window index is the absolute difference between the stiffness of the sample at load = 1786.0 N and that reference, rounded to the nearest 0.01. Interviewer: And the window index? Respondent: 0.25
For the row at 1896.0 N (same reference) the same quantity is 0.20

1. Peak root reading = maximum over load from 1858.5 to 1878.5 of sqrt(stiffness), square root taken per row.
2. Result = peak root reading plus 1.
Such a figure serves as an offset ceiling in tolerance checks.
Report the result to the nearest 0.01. 3.67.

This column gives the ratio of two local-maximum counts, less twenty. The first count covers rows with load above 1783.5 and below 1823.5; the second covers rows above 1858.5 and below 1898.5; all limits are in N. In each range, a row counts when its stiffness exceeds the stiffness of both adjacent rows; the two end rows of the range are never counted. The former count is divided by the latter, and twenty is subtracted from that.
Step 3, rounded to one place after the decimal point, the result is -18.0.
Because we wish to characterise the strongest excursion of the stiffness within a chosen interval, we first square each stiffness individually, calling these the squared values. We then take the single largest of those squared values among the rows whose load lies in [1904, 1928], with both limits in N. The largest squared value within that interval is 49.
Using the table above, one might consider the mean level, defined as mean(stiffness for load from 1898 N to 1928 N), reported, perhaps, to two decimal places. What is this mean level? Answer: 6.72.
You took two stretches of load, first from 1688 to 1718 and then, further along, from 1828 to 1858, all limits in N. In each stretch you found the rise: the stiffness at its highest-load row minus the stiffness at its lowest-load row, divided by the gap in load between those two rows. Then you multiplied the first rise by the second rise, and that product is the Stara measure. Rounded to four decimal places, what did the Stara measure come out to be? 0.0022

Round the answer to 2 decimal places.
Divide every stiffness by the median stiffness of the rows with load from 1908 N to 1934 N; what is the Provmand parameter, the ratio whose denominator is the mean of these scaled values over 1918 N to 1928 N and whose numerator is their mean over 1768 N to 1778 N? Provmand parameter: 0.98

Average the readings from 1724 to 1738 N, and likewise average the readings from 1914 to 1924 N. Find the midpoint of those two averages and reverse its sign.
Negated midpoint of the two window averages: -6.83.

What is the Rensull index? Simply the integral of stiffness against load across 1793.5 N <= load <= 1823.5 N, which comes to 221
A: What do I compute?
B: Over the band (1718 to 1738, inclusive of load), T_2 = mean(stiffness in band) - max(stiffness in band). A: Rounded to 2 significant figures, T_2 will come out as -0.46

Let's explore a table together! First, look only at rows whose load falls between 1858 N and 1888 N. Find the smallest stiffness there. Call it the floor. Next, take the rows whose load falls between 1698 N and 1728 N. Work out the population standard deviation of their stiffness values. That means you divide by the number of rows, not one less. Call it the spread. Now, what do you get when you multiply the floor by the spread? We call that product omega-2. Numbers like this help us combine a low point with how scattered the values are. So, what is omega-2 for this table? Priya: 3.8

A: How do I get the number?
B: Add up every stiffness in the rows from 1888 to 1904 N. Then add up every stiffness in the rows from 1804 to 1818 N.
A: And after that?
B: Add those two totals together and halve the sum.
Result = 21.4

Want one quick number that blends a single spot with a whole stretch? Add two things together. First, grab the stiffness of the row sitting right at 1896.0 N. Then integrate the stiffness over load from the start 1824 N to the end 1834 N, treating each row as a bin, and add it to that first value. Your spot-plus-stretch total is 70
